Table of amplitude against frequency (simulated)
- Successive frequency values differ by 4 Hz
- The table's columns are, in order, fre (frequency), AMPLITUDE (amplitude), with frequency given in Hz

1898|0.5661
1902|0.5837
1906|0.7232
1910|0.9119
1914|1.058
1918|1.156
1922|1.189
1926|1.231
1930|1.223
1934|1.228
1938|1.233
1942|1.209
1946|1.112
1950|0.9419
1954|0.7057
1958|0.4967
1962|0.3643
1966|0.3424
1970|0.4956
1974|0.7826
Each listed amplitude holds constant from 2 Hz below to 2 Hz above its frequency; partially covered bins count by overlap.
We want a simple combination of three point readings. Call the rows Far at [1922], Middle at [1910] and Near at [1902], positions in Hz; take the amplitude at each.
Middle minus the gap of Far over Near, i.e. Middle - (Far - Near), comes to 0.31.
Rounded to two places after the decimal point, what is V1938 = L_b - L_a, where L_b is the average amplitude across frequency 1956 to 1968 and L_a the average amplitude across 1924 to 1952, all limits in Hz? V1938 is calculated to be -0.77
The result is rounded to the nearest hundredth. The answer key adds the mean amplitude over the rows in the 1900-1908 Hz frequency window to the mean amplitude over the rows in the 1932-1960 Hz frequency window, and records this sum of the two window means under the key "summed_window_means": 1.64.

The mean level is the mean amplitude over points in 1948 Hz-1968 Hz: 0.57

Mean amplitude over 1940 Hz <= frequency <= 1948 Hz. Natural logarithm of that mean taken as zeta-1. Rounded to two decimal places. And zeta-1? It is 0.15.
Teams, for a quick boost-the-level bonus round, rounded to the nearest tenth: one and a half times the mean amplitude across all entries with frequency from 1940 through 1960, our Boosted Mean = 1.3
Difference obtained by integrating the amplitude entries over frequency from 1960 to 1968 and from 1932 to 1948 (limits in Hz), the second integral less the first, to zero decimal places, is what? 16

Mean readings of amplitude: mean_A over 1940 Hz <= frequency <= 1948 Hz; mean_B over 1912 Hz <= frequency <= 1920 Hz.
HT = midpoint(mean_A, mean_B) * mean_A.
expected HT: 1.32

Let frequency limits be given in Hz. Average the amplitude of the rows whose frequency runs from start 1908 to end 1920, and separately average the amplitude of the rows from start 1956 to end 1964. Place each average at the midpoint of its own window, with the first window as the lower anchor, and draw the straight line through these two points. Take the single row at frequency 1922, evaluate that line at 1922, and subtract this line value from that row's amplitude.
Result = 0.25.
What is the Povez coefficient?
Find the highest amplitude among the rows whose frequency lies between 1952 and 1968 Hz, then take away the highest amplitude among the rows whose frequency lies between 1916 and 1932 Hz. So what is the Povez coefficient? -0.53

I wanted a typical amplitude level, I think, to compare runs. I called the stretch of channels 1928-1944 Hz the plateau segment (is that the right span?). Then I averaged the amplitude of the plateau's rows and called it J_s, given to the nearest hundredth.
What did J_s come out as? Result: 1.22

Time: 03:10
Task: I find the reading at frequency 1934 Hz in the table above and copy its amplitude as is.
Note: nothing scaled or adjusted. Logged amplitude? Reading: 1.228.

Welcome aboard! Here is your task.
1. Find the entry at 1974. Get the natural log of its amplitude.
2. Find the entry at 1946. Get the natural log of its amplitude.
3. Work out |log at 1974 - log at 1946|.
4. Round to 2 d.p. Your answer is 0.35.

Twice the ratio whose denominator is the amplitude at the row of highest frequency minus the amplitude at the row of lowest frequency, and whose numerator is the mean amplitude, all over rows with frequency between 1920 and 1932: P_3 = 71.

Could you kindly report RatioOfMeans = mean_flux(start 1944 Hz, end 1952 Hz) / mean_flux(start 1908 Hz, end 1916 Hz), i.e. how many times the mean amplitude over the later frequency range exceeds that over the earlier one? 1.04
